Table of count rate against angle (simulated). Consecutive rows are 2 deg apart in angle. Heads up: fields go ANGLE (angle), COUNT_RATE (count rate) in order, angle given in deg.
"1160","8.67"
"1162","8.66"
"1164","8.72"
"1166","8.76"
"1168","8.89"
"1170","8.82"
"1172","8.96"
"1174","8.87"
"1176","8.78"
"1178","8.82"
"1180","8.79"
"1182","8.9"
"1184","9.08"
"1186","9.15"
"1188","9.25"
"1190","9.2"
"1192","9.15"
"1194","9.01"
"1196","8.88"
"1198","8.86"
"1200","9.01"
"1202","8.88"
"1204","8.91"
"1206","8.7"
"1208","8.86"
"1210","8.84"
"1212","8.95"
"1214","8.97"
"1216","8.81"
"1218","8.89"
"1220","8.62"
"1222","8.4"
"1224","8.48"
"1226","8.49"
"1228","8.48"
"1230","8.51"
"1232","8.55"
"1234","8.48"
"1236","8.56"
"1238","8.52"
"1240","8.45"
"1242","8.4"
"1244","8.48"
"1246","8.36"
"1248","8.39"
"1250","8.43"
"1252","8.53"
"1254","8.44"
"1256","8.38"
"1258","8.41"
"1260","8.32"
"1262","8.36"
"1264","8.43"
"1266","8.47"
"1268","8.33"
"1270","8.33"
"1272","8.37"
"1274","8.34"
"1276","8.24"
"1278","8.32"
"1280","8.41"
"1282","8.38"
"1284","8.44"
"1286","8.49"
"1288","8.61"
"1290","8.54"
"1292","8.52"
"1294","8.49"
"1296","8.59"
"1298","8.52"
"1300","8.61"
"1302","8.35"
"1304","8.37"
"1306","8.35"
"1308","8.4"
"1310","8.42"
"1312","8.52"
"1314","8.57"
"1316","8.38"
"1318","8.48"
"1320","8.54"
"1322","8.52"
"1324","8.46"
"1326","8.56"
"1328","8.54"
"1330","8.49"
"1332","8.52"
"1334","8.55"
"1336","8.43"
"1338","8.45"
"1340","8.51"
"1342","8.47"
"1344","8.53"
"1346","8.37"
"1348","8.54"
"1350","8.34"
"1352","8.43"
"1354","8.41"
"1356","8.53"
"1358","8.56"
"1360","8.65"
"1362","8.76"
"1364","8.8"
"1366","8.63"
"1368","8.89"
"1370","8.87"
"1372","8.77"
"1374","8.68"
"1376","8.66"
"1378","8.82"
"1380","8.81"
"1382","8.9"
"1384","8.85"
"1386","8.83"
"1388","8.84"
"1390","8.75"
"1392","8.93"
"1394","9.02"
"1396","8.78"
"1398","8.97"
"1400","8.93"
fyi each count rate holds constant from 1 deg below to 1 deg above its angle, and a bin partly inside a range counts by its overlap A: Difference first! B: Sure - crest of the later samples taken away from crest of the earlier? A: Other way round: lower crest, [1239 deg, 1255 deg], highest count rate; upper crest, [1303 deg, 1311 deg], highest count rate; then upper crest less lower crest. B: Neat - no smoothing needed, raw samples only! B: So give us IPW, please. -0.11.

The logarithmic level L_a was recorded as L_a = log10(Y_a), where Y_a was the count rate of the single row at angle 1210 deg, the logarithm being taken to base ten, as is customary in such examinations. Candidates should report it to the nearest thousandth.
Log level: 0.946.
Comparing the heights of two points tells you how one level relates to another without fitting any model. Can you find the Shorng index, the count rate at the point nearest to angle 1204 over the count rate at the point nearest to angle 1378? 1.01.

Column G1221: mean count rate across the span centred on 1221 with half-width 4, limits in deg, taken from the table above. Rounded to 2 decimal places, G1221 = 8.60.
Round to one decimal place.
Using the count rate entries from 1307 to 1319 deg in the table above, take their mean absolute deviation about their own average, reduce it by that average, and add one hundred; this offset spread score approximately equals 91.6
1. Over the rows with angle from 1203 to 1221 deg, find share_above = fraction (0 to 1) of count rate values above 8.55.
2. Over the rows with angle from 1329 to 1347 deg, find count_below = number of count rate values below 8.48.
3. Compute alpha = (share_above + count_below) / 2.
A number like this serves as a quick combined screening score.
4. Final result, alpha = 2.50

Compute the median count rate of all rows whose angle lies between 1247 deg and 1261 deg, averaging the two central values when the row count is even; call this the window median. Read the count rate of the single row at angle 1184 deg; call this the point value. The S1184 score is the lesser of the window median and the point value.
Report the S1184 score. 8.41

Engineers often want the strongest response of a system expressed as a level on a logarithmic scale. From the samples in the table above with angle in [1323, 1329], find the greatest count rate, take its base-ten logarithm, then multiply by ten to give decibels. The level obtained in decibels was 9.32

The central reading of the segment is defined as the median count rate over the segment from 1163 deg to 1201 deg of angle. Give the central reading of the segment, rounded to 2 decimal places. 8.89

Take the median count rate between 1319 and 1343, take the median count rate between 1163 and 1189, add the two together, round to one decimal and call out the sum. 17.4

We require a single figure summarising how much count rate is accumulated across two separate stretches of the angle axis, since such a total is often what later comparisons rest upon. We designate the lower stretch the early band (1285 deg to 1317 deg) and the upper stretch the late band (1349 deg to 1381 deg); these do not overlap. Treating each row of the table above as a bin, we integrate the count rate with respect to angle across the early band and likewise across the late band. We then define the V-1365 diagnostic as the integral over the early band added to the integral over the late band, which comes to 549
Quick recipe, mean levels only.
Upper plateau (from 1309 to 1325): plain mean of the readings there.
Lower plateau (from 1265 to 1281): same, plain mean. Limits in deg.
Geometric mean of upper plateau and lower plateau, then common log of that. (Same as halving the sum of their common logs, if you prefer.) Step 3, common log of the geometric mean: 0.925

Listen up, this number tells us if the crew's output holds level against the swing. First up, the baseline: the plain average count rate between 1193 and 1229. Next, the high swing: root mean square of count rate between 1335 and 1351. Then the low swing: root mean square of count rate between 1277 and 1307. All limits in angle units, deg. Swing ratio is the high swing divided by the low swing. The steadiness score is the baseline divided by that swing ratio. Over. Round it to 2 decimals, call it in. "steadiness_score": 8.79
